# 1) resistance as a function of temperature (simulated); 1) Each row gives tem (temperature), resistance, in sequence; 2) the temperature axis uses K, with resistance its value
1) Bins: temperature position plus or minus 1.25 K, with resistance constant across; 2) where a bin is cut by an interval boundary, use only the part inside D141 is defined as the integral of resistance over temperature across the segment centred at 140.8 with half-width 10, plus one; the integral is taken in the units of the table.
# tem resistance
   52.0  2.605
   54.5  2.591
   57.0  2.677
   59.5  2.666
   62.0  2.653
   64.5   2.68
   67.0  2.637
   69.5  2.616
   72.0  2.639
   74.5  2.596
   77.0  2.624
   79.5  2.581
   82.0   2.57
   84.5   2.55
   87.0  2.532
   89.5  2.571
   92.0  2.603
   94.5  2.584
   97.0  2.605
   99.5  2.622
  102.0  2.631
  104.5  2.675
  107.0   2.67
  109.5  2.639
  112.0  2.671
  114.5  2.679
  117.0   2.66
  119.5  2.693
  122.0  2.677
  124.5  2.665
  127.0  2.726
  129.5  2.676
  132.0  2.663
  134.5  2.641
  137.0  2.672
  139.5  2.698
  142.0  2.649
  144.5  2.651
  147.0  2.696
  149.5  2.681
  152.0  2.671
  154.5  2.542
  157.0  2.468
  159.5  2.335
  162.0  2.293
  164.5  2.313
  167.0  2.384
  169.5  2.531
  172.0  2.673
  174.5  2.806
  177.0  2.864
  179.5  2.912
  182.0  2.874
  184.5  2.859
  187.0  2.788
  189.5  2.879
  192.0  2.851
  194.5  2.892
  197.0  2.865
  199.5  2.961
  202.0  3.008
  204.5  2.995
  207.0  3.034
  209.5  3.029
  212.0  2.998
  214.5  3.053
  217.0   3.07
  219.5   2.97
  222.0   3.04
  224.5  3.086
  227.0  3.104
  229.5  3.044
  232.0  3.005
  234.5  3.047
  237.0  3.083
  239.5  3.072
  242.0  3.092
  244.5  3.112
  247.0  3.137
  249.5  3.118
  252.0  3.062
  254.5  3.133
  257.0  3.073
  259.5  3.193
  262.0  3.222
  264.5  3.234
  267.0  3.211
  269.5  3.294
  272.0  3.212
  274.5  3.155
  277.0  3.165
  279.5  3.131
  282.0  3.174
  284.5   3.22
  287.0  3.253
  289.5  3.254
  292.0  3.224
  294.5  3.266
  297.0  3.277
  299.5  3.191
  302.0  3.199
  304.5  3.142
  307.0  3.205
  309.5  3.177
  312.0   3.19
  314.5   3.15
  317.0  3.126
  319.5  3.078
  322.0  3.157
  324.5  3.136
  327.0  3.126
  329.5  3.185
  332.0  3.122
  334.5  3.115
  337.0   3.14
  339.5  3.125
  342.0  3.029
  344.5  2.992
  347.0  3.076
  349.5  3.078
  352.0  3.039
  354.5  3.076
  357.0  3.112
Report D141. 54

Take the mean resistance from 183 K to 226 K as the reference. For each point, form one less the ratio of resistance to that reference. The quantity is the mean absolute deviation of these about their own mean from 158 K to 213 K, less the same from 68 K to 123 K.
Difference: 0.053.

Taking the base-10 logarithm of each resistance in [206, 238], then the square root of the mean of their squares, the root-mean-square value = 0.48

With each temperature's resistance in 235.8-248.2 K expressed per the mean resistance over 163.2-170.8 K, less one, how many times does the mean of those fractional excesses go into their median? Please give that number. 0.99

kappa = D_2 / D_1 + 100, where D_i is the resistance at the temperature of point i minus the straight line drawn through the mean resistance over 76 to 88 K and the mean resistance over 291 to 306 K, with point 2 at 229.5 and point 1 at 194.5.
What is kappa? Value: 98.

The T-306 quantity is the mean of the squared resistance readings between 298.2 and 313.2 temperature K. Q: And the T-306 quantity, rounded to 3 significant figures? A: 10.1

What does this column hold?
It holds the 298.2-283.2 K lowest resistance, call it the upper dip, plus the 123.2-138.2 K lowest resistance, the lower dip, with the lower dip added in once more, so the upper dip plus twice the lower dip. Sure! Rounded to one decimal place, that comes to 8.5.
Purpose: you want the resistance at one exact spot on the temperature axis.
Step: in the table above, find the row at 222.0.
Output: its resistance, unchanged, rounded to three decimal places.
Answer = 3.040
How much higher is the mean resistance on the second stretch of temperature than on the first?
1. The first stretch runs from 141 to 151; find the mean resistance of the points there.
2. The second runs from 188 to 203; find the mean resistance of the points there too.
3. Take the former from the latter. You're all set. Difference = 0.24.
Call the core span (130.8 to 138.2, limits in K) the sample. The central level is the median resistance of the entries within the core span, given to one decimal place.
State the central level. 2.7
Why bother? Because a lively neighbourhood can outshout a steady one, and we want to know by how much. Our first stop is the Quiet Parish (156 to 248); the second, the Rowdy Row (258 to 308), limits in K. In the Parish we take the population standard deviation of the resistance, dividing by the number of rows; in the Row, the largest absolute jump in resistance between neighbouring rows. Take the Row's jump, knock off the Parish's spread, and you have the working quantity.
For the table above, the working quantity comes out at -0.156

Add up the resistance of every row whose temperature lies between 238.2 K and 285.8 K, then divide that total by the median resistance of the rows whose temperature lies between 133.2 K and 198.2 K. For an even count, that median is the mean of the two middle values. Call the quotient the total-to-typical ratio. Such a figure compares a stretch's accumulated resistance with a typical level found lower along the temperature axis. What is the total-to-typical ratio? 22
